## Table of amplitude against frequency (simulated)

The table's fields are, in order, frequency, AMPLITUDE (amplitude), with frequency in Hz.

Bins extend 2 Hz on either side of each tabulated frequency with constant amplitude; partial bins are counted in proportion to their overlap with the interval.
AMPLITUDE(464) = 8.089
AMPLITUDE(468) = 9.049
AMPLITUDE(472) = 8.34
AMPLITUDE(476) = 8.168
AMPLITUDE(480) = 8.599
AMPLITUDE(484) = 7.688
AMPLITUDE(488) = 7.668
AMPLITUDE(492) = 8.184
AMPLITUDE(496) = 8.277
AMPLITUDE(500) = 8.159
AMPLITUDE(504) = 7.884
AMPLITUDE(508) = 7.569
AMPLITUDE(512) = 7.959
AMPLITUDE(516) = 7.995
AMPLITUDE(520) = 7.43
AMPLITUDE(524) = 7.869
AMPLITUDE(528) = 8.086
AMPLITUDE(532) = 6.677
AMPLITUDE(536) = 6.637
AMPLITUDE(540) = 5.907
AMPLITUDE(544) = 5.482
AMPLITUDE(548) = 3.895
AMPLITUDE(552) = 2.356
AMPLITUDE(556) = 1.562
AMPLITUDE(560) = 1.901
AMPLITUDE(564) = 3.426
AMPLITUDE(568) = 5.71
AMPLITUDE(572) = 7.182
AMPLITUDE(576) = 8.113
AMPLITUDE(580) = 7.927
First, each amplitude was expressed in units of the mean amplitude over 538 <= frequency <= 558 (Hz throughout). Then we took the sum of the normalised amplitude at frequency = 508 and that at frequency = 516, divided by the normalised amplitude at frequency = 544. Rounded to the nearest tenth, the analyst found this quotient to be 2.8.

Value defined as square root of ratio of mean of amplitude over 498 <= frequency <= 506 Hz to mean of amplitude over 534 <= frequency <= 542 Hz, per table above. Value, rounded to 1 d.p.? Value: 1.1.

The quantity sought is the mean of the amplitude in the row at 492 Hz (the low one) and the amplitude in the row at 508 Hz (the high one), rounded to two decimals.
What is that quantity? 7.88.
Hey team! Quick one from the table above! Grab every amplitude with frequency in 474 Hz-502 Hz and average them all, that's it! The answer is 8.1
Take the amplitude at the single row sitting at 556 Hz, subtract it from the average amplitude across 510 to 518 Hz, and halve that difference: 3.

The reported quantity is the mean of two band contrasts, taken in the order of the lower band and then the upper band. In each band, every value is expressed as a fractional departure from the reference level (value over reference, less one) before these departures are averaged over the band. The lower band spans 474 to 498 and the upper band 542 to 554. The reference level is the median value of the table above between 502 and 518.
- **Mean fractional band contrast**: -0.24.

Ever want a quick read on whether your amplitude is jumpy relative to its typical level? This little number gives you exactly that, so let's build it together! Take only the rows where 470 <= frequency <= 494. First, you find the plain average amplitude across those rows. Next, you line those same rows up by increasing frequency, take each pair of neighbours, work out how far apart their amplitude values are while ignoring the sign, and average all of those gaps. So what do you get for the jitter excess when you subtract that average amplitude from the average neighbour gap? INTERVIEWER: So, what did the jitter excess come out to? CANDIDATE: -7.7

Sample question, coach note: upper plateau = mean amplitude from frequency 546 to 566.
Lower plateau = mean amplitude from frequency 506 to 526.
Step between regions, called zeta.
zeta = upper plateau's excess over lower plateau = -5.14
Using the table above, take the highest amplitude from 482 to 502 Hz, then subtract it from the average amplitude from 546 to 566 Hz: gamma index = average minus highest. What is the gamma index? -5.6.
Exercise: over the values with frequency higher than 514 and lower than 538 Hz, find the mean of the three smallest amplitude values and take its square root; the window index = 2.63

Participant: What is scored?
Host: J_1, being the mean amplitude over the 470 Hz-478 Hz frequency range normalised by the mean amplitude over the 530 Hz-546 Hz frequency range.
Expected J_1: 1.34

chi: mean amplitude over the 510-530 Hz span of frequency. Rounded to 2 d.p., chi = 7.87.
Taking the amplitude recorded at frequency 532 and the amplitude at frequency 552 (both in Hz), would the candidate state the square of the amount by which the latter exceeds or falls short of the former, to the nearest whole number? 19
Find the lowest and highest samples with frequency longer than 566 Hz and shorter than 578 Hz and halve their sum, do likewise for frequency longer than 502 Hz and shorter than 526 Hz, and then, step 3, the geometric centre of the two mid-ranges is 7.3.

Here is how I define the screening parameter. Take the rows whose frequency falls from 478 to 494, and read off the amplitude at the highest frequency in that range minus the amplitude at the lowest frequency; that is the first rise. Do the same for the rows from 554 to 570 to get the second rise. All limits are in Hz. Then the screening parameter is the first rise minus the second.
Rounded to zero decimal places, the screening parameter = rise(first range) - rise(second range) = -5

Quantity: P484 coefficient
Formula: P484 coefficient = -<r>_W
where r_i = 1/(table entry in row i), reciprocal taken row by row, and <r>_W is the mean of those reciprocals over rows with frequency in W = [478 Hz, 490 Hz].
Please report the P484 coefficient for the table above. -0.13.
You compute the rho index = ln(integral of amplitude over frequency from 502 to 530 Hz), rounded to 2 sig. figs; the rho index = 5.4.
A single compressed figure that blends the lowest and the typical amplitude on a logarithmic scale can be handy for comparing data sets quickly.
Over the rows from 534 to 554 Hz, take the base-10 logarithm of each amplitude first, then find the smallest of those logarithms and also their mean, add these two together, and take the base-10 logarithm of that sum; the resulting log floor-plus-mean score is 0.01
